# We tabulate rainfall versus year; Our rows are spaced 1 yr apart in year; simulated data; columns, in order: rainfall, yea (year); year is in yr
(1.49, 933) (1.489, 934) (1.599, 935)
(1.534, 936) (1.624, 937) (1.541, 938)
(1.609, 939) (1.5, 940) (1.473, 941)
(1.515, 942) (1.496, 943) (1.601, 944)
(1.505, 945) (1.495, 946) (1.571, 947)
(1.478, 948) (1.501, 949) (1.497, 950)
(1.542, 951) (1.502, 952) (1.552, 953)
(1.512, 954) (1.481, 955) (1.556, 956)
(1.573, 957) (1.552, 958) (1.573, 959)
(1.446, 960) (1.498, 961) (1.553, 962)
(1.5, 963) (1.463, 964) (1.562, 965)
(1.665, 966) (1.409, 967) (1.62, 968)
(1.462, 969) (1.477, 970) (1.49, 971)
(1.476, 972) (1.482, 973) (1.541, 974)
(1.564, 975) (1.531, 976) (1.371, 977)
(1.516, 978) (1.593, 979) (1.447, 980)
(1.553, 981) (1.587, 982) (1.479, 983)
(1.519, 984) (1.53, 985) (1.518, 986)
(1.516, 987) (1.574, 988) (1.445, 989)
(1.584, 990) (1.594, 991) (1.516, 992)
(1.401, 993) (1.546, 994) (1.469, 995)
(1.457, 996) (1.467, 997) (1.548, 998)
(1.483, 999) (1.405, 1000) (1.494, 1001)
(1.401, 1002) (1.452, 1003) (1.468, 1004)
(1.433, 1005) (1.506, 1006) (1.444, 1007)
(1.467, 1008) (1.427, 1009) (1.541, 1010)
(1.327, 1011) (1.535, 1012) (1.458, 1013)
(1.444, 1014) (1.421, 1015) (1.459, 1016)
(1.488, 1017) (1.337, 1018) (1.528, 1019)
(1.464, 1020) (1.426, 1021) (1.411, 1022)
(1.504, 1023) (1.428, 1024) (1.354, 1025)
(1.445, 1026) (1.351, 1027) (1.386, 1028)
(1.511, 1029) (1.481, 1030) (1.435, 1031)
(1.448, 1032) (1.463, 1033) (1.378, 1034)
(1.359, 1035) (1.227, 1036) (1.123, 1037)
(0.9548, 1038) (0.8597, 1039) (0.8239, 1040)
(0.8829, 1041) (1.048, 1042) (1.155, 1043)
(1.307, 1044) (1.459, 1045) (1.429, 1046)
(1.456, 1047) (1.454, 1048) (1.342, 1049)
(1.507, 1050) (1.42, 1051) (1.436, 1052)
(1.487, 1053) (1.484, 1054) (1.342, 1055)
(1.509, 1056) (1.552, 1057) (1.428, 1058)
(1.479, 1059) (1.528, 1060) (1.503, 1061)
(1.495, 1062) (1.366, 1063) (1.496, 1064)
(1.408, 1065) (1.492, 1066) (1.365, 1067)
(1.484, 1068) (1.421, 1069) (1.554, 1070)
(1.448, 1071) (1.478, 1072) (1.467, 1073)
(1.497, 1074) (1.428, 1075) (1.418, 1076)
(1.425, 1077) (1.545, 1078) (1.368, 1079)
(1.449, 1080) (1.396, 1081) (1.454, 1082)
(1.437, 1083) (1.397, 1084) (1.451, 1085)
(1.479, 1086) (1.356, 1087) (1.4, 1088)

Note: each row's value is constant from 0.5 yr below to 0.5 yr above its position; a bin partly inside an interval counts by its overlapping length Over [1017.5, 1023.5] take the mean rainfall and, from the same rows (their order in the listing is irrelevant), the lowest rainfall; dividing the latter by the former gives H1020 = 0.925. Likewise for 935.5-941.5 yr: 0.952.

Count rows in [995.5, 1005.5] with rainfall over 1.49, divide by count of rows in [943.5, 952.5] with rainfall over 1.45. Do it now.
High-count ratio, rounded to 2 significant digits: 0.22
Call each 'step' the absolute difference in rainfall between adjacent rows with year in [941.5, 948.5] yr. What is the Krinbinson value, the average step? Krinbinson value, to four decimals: 0.0665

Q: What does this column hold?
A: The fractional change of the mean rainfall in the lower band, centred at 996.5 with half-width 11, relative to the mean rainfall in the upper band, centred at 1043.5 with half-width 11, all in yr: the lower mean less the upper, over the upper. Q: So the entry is 0.17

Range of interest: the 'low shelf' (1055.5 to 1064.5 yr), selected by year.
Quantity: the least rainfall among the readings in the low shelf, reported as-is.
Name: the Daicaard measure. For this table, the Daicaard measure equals 1.366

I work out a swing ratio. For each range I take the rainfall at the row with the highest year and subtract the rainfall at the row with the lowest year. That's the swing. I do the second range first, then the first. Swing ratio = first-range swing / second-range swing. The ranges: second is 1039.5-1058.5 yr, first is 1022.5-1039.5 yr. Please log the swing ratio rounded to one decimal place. -1.1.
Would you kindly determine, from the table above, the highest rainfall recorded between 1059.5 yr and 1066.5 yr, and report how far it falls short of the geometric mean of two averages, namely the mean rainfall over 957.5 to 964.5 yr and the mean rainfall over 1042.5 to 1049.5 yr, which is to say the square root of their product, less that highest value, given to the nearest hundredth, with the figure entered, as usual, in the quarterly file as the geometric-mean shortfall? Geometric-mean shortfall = -0.09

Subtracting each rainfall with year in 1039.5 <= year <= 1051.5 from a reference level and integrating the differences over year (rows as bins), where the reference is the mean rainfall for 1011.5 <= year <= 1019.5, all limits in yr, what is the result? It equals 2.2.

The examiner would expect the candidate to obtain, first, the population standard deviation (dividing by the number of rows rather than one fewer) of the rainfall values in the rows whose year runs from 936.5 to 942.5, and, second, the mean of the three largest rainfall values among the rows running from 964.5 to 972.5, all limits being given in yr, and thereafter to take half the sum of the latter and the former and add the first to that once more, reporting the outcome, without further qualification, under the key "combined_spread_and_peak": 0.89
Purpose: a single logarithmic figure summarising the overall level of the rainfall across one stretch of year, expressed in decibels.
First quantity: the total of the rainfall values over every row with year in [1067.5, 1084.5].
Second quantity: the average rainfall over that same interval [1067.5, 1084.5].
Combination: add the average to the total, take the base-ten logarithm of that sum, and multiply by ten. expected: 14.2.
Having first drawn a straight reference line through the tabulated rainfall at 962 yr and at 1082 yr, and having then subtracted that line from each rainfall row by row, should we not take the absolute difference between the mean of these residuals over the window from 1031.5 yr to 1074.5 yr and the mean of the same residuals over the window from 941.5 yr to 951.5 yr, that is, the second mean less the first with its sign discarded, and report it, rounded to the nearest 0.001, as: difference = 0.064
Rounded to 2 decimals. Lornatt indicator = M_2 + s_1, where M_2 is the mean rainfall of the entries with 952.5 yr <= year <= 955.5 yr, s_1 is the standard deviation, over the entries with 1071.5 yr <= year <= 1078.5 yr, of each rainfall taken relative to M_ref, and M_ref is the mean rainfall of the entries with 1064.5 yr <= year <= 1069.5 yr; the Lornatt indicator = 1.56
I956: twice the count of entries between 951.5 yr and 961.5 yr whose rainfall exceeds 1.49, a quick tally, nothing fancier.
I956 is 16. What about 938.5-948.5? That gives 16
